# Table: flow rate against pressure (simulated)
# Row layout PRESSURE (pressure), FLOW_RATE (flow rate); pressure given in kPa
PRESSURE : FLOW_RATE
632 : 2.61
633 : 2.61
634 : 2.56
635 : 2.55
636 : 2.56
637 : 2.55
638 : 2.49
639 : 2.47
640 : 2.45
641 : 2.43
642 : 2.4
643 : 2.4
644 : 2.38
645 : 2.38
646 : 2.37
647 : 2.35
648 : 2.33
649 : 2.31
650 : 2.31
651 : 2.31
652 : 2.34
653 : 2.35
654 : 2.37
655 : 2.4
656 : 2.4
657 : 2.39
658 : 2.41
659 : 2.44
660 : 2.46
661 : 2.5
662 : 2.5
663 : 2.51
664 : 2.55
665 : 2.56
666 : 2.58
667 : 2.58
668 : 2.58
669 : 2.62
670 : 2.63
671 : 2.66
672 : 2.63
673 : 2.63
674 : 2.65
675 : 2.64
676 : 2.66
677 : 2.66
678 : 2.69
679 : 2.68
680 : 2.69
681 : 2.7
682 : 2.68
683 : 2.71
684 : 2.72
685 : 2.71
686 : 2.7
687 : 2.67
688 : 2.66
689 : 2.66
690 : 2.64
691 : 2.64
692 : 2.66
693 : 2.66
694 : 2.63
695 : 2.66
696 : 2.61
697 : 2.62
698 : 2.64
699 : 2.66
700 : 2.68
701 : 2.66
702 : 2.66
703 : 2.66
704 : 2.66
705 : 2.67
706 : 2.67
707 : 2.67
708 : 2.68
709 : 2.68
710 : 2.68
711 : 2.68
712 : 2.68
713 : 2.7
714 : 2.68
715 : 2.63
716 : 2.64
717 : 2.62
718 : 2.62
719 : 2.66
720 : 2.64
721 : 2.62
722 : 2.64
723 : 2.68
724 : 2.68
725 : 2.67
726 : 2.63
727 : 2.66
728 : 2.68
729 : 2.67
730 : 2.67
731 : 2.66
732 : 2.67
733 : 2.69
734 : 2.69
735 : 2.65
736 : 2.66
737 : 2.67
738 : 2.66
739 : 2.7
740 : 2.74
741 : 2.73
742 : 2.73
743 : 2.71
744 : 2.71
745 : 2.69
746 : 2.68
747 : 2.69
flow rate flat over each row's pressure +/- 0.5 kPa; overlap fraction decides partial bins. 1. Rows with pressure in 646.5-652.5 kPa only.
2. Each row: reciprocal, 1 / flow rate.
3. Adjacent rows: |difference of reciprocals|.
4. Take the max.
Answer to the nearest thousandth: 0.006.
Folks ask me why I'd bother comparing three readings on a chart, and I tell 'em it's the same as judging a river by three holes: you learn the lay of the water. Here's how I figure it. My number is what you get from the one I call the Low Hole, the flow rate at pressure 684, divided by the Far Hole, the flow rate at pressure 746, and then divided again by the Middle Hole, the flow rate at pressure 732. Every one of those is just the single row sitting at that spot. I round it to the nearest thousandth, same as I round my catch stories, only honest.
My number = 0.380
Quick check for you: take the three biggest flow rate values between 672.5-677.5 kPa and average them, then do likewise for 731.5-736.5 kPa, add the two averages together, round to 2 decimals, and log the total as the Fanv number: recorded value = 5.34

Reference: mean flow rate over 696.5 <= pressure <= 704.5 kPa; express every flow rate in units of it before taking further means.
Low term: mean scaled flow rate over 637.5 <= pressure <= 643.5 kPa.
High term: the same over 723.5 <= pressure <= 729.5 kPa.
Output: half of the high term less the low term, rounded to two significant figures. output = 0.042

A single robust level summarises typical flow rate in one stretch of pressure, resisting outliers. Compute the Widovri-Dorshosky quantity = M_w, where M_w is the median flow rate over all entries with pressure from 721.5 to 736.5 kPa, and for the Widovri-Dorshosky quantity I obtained 2.67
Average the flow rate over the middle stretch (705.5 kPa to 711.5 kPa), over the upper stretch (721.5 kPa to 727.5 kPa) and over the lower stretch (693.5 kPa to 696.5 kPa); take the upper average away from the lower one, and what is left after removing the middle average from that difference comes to -2.70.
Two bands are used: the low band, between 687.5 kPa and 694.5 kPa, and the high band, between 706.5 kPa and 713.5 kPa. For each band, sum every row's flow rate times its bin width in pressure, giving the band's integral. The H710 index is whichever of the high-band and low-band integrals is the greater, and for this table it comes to 18.77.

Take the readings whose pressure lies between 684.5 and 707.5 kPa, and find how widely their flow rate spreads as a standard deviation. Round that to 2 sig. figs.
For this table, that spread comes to 0.022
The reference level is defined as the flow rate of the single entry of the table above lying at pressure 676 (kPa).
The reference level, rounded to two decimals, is 2.66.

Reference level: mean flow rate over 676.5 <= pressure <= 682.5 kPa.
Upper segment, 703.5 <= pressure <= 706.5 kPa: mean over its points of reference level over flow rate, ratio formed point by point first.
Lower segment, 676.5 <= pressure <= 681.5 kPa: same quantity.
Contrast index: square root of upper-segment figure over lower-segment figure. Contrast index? 1.00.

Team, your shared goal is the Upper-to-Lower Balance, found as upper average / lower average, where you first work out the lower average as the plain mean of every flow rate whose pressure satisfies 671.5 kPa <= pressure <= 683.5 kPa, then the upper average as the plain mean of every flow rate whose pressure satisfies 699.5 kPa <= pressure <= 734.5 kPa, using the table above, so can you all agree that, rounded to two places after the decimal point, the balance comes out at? 1.00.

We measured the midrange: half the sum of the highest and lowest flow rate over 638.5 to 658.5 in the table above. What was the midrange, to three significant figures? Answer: 2.39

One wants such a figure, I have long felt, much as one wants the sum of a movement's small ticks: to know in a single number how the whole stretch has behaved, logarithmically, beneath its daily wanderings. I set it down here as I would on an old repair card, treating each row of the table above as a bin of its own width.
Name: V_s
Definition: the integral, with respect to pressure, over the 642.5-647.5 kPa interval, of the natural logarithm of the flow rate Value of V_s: 4.3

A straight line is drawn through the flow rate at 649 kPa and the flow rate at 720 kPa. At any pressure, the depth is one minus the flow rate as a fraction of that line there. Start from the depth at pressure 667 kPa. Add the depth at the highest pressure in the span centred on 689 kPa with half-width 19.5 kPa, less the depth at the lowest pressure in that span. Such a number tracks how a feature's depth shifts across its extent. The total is -0.023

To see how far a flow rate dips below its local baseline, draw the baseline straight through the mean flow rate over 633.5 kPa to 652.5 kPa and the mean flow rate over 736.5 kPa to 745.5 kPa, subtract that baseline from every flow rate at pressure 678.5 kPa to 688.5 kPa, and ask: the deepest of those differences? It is 0.11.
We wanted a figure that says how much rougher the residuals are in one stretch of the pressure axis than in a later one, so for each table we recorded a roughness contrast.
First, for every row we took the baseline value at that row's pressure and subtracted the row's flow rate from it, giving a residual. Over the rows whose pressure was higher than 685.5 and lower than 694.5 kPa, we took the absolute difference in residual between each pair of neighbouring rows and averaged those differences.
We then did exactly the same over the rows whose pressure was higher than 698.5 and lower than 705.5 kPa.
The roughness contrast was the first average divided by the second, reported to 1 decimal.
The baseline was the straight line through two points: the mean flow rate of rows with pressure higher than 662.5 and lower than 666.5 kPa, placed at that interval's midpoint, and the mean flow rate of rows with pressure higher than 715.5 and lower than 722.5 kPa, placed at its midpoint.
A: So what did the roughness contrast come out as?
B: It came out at 1.7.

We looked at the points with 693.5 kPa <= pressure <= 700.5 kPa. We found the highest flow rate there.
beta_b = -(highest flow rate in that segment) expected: -2.68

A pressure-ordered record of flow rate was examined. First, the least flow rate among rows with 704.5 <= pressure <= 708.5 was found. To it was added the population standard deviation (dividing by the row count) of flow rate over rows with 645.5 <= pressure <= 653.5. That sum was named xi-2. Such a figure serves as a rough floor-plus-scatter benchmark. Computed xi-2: 2.69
